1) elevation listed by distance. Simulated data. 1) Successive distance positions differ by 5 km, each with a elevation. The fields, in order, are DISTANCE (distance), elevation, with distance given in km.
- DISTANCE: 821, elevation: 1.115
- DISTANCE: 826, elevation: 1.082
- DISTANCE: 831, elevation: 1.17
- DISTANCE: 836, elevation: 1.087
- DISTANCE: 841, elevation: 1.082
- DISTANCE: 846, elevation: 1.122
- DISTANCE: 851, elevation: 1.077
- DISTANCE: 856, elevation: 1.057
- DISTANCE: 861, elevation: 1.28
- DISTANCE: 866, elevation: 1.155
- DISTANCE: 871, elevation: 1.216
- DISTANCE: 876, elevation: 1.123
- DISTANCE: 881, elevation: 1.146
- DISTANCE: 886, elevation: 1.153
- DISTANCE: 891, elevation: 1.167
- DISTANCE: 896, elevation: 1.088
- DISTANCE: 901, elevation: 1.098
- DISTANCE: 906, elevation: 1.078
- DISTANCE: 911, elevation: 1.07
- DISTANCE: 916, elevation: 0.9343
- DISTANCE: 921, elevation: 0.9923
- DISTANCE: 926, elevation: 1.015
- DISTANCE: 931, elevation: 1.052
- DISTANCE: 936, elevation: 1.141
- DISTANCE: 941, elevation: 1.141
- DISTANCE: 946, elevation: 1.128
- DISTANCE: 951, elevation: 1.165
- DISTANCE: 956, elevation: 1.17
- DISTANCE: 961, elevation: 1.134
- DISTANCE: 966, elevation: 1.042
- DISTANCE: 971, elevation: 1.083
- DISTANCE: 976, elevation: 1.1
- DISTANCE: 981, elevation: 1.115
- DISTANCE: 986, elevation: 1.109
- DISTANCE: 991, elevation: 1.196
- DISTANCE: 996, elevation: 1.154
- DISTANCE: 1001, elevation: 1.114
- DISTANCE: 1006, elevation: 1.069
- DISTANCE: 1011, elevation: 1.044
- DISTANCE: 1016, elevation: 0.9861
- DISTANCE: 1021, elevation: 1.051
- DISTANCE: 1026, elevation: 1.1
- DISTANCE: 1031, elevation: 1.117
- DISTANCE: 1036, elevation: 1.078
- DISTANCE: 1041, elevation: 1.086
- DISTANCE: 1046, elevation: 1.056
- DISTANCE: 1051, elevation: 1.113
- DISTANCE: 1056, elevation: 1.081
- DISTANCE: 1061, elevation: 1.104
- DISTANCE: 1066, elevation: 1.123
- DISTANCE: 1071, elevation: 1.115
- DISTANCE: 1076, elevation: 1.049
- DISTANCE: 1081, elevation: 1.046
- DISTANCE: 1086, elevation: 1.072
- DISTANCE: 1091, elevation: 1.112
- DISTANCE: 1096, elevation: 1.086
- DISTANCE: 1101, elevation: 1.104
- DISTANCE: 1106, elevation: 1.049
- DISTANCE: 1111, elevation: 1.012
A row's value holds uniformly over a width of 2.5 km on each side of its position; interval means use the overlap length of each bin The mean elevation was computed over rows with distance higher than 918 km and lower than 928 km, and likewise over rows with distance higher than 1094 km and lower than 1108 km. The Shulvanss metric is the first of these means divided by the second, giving 0.93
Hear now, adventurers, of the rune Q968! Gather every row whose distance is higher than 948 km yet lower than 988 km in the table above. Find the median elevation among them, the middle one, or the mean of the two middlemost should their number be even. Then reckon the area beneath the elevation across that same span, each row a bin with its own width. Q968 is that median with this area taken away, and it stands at -43.5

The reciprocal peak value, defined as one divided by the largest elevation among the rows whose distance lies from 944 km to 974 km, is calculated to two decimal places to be 0.85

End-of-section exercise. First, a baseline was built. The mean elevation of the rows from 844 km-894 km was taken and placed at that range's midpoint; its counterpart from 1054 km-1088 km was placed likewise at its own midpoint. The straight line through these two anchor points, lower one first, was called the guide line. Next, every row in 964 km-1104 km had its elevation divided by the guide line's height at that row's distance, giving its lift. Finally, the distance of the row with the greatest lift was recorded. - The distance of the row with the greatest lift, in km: 991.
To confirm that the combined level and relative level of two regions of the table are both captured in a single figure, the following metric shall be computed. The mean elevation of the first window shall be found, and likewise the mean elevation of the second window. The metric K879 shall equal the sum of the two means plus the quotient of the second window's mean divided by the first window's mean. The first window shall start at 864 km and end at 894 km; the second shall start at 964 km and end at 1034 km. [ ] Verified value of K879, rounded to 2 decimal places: 3.19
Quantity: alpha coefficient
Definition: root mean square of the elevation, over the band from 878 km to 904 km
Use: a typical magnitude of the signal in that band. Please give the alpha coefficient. 1.131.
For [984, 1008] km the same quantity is 1.129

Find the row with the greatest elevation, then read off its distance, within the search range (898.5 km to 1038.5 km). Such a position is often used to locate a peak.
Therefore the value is 991 km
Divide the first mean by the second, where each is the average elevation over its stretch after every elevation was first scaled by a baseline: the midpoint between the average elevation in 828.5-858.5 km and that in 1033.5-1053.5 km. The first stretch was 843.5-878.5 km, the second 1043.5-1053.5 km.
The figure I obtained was 1.06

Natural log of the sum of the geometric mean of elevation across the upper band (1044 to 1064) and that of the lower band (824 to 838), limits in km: 0.789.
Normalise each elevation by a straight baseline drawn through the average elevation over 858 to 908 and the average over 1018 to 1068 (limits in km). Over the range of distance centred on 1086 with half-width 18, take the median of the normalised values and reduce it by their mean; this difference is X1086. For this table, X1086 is 0.006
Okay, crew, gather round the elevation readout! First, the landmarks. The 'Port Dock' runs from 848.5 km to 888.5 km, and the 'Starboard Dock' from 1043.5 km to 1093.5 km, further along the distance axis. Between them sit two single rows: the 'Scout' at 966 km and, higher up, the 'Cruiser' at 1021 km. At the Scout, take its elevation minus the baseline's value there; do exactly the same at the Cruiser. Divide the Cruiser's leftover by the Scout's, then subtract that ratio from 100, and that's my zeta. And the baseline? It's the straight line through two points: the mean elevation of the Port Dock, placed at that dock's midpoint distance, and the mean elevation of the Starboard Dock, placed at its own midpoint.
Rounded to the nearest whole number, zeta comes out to 99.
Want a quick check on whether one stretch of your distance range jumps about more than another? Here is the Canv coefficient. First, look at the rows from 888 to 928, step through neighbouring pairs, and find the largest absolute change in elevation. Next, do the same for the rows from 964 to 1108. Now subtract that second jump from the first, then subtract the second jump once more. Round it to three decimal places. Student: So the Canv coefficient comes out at -0.038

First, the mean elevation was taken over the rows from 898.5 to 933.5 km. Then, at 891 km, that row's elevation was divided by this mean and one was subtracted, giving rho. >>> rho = 0.128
